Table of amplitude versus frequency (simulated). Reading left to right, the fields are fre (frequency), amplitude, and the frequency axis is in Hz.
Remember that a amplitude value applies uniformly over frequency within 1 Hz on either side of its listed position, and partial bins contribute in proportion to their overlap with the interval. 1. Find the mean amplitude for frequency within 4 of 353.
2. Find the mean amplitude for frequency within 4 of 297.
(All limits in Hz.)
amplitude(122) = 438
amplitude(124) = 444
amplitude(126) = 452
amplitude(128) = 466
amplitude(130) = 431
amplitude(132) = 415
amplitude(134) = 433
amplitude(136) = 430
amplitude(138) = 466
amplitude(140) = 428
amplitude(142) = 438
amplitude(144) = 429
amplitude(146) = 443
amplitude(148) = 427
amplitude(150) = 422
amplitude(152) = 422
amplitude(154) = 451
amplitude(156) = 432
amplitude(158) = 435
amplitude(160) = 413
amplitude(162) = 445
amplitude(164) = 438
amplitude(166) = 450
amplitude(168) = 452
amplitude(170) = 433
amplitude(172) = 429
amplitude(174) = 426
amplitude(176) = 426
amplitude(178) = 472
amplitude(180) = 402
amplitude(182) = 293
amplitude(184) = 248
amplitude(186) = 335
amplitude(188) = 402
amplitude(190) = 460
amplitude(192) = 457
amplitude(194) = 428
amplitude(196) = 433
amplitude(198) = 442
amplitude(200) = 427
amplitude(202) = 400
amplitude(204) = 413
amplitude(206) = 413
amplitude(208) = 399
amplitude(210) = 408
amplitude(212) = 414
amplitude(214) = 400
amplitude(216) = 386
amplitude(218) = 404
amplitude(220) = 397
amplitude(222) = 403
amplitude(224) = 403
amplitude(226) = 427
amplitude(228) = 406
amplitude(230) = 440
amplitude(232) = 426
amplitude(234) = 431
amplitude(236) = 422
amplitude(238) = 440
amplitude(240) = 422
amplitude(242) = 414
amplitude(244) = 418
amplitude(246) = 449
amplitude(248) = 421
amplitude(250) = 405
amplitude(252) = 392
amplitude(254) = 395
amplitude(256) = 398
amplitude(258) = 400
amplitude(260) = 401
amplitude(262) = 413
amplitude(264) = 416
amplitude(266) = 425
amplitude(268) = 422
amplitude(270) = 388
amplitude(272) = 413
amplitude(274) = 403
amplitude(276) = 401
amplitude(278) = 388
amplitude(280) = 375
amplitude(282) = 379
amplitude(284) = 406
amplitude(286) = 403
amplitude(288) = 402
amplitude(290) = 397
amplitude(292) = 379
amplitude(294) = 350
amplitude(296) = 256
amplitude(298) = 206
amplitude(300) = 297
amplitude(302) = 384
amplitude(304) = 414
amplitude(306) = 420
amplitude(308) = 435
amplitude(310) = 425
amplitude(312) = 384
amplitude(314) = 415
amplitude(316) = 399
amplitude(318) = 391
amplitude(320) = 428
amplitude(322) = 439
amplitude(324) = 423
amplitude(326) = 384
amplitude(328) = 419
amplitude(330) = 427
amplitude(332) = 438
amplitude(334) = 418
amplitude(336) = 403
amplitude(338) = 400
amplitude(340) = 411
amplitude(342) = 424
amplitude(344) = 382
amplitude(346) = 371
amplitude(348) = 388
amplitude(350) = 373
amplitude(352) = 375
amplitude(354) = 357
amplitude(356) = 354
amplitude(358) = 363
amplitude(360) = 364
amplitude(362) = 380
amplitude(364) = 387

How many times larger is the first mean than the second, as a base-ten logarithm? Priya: 0.119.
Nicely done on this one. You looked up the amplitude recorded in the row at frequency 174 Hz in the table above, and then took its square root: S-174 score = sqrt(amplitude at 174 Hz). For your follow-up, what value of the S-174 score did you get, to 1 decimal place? 20.6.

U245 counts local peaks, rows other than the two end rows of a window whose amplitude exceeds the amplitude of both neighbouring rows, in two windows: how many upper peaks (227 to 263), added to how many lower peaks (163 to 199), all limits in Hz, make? 7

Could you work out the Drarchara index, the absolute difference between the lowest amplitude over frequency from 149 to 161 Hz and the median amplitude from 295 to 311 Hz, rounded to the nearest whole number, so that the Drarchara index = 14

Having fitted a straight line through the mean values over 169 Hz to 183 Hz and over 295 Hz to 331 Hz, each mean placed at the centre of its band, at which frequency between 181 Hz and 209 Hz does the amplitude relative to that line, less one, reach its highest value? 190 Hz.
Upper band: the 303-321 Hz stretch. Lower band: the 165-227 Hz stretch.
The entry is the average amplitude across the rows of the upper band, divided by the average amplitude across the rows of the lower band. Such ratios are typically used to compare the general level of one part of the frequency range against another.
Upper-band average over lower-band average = 1.01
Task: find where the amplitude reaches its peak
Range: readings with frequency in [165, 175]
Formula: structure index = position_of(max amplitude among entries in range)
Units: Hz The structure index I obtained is 168 Hz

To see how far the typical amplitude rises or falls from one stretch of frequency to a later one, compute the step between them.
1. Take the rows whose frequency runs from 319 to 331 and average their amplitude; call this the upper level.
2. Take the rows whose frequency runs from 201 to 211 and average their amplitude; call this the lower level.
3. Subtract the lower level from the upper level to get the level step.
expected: 13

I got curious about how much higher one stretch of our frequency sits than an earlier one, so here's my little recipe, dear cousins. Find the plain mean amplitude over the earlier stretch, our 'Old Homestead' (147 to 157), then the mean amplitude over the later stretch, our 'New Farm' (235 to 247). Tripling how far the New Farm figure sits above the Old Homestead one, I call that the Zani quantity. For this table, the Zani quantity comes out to -10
